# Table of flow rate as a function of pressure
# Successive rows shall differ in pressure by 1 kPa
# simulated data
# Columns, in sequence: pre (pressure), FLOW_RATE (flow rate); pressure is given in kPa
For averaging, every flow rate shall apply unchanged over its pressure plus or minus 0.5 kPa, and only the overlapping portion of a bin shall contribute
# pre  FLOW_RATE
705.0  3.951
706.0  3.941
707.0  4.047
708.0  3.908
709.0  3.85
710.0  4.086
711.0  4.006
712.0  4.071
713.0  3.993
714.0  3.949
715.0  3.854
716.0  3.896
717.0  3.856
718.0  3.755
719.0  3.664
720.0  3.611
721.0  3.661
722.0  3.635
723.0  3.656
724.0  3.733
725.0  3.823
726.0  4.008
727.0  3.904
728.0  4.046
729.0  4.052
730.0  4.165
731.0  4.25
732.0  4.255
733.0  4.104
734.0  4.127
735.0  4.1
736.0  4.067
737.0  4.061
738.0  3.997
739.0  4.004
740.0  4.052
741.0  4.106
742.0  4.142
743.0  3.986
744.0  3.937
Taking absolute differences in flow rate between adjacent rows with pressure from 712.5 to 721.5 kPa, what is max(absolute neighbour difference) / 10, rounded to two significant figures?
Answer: 0.010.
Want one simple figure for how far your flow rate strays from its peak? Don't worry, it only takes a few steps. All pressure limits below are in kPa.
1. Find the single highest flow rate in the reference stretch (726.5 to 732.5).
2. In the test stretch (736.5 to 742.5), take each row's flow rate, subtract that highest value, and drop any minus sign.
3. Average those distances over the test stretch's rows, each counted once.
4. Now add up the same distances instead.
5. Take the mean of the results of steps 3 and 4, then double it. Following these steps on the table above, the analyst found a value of 1.36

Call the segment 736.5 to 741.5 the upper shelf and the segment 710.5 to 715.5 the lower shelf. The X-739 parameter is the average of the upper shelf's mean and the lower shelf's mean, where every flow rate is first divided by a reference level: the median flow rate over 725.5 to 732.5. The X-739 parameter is 0.989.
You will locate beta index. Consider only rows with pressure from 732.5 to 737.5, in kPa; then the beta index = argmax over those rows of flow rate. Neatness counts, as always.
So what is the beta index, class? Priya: 734.0 kPa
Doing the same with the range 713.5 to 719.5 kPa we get 714.0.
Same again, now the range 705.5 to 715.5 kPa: 710.0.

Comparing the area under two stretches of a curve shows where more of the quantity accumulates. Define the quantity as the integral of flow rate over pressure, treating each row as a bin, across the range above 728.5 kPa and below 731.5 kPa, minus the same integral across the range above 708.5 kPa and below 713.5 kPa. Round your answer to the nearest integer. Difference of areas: -8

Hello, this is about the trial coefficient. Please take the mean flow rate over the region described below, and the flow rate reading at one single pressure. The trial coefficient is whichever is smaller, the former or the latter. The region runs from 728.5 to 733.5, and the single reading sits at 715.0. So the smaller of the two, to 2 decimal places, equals 3.85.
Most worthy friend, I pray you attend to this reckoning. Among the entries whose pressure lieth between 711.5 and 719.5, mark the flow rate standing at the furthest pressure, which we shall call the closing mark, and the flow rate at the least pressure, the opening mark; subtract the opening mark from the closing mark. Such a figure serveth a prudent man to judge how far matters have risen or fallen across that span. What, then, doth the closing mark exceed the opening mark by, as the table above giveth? -0.41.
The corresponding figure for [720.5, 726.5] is 0.35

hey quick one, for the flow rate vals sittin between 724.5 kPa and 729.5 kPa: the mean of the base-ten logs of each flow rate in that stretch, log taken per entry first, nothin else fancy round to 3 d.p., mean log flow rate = 0.598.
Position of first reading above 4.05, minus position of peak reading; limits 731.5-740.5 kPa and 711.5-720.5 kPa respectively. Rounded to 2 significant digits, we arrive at 20 kPa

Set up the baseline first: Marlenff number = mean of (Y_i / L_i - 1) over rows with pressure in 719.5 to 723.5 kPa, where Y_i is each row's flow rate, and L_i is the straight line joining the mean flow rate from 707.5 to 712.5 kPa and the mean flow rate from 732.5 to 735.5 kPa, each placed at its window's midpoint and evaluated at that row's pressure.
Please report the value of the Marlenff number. -0.10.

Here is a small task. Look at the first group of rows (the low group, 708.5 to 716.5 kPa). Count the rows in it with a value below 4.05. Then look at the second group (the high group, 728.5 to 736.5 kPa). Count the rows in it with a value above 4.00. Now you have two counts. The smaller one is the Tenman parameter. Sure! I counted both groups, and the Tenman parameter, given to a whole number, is 6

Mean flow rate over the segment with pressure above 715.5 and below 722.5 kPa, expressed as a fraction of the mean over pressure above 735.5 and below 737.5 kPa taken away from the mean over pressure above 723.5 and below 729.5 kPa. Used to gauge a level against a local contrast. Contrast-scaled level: -27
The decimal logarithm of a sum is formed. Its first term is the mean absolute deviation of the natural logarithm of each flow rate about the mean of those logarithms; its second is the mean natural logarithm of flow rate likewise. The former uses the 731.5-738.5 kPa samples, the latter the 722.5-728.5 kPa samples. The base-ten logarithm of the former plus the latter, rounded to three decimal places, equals 0.134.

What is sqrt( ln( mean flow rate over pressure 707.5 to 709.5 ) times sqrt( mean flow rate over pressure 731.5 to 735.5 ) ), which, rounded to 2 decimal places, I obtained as 1.66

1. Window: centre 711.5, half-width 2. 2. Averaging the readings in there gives 4.04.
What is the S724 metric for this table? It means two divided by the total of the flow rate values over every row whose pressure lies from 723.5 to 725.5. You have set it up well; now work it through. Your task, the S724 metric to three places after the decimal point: 0.265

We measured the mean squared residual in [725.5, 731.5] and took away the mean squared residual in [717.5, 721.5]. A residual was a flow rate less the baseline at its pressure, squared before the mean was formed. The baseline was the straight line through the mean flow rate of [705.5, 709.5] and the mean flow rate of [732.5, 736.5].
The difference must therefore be -0.11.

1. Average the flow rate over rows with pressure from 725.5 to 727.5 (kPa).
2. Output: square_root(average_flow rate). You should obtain 1.99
